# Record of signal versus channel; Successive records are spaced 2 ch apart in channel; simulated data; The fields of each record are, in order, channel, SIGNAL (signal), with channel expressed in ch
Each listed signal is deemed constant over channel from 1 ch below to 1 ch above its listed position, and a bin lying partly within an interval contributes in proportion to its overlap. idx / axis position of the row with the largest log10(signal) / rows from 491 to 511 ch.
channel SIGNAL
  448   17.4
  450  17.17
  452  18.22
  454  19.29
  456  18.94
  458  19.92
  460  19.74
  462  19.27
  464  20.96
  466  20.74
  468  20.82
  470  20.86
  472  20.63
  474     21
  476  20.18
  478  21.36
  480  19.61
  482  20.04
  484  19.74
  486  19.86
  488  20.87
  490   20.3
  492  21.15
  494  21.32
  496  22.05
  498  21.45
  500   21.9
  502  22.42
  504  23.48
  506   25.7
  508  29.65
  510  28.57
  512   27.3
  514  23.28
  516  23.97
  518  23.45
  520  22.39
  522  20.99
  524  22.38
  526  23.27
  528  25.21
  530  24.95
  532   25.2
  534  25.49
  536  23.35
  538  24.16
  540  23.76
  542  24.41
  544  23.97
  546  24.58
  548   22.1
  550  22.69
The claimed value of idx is 508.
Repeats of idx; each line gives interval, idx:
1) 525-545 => 534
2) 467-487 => 478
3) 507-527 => 508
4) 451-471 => 464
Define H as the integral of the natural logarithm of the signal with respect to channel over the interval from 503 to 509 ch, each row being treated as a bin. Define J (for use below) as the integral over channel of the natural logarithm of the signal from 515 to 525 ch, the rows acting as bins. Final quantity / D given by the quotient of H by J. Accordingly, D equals 0.6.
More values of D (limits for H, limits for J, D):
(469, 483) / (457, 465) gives 1.8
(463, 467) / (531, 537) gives 0.6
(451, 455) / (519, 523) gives 1.0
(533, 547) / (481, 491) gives 1.5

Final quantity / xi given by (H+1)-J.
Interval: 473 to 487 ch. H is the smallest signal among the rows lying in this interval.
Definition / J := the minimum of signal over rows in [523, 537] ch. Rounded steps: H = 19.61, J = 22.38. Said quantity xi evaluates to -1.8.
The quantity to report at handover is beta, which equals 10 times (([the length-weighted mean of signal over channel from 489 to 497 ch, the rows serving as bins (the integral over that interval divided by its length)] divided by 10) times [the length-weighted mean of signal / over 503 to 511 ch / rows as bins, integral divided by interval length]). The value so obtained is 569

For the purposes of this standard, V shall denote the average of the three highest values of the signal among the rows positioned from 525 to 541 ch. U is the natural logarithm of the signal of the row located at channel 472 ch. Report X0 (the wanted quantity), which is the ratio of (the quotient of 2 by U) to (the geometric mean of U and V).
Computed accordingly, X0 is 0.076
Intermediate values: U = 3.03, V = 25.3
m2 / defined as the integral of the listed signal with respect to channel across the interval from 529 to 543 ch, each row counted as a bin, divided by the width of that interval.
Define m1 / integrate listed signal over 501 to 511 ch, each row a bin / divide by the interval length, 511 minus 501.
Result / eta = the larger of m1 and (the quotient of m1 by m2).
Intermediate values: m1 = 26.0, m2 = 24.5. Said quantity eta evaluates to 26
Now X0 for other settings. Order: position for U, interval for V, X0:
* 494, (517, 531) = 0.075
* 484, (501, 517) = 0.073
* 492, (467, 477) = 0.082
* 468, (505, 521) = 0.071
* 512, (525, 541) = 0.066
